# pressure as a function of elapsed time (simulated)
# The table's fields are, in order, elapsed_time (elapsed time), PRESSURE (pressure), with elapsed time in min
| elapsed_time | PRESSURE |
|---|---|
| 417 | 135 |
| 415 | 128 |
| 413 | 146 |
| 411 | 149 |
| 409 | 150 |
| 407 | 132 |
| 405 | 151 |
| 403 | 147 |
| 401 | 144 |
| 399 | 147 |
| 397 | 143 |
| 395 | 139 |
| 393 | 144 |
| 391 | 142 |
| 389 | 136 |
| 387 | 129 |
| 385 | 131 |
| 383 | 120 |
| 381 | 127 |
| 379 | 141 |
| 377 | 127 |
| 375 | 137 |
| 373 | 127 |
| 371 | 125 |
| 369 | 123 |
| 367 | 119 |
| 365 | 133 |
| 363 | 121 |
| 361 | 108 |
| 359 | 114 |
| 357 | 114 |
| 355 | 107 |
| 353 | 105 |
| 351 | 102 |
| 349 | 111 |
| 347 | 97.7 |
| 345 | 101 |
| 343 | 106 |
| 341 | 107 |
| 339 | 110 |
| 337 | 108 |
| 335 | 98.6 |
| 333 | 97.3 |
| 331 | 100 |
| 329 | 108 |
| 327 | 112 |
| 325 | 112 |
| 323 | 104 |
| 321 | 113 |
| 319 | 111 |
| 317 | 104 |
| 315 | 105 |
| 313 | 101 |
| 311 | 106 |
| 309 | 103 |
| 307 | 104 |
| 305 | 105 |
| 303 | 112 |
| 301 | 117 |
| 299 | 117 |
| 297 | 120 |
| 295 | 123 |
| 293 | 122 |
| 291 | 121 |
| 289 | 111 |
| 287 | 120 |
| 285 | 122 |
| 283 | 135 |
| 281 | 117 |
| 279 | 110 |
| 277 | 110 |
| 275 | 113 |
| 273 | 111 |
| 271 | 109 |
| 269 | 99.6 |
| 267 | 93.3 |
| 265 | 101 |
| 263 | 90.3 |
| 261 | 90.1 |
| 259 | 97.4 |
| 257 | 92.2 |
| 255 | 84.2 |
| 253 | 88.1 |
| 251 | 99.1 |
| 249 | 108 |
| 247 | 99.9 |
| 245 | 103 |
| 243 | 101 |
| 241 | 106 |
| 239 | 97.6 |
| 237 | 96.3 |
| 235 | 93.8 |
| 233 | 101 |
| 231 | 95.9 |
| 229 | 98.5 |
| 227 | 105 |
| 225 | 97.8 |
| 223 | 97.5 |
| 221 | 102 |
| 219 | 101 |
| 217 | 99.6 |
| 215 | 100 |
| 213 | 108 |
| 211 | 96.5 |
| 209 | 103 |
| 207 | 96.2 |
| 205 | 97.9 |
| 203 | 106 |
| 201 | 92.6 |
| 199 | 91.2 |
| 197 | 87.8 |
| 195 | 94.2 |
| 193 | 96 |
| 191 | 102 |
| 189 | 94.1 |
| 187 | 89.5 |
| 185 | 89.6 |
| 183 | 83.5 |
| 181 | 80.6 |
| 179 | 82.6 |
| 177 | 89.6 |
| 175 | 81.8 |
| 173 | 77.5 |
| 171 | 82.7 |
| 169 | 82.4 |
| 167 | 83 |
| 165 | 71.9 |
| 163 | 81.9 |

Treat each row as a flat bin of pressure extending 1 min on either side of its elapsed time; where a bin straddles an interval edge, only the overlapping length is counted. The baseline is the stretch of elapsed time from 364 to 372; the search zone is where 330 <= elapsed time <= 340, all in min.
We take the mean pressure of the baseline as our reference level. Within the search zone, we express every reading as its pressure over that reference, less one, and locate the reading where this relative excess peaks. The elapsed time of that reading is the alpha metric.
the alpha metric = 339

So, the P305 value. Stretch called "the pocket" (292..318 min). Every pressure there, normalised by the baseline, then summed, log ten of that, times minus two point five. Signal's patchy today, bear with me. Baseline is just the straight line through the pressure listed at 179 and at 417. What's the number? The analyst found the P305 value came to -2.79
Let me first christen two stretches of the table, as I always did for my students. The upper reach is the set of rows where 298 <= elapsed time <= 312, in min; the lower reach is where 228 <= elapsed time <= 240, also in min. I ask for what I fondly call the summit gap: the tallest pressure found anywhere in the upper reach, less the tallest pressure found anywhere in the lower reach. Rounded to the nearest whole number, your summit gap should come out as 16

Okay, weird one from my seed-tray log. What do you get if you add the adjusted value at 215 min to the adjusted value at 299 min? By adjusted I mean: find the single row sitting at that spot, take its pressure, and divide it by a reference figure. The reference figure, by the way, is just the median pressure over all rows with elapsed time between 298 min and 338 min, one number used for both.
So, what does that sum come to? 2.06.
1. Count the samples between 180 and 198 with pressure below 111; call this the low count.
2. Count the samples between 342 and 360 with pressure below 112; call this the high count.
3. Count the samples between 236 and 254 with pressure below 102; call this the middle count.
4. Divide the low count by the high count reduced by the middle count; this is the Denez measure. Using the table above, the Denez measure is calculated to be 9.0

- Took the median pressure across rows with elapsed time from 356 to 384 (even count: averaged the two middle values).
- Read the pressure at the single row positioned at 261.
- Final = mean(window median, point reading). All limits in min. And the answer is 107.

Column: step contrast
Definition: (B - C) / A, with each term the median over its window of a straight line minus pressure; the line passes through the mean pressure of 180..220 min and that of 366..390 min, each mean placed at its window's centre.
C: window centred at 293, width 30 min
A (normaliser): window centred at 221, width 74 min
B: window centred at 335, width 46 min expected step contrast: 21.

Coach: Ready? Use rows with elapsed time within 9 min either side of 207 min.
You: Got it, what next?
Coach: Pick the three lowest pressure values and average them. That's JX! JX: 93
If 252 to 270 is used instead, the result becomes 87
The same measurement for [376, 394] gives 125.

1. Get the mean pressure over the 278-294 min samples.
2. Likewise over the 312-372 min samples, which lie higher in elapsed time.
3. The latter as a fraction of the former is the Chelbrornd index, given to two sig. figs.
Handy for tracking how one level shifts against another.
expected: 0.91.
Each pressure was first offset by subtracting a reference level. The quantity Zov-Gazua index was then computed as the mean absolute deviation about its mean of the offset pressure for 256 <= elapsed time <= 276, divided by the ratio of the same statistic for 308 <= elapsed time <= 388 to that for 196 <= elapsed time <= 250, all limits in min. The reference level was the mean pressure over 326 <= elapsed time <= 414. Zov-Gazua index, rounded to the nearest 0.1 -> 2.9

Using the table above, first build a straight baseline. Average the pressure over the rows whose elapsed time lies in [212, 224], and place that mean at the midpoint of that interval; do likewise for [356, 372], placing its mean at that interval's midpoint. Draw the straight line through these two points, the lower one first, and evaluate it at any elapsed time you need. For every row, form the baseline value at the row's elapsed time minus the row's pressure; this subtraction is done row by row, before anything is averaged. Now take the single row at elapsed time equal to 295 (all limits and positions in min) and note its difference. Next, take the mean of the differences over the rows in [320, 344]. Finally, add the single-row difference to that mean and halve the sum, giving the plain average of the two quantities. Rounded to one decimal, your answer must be -1.4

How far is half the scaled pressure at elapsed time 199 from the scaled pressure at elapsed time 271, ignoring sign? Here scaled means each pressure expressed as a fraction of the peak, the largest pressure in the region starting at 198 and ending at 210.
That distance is 0.60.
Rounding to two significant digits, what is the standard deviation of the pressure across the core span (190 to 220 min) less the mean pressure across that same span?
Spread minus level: -93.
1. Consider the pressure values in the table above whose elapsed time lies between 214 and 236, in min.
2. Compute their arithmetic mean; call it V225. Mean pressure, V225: 99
